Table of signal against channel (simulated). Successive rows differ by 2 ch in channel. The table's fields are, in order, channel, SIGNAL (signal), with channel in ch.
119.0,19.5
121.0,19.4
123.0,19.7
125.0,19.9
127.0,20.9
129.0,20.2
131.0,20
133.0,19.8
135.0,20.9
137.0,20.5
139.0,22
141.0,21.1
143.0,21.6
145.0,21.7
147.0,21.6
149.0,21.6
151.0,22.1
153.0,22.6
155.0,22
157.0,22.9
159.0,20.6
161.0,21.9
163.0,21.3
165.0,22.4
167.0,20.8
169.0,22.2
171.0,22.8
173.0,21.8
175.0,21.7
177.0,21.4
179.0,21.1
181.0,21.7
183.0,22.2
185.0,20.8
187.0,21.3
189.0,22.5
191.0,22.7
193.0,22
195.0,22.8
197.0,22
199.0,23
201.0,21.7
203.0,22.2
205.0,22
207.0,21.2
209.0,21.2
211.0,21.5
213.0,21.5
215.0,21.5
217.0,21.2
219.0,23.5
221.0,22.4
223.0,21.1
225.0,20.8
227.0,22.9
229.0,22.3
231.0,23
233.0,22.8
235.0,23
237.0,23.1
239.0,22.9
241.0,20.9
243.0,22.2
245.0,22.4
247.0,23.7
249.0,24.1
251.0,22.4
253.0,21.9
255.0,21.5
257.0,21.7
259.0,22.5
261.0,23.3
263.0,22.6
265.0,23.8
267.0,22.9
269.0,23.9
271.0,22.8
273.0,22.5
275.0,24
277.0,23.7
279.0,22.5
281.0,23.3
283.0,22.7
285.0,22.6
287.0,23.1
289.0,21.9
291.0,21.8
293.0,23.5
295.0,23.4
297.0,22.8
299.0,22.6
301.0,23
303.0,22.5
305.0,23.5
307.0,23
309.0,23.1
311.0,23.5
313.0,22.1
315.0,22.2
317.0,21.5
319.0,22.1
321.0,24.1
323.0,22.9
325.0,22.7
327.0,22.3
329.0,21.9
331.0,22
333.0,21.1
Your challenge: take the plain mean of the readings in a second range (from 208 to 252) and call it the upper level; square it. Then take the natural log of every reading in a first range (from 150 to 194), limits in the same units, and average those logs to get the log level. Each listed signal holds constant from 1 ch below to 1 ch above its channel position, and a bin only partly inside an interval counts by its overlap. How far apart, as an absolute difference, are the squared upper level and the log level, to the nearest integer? 494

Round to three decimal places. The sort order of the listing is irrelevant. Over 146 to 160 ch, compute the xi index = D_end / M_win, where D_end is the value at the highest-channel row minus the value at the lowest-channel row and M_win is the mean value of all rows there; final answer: -0.046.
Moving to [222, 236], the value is 0.085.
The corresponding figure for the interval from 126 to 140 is 0.053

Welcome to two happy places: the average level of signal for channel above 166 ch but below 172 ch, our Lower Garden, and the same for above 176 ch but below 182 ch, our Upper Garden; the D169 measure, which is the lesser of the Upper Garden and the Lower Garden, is 21.4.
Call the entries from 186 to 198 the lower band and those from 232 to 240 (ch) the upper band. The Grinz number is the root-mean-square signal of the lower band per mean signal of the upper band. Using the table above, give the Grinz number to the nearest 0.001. 0.968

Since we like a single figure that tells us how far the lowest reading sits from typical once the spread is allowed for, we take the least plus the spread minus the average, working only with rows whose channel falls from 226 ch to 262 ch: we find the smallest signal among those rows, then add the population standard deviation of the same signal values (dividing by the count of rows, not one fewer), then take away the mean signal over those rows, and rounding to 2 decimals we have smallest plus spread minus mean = -0.93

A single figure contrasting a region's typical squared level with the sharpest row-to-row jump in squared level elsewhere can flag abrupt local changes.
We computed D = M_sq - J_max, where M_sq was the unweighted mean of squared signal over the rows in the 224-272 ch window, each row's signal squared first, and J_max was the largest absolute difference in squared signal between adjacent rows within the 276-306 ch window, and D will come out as 436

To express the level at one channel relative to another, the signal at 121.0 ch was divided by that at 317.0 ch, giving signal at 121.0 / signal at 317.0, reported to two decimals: 0.90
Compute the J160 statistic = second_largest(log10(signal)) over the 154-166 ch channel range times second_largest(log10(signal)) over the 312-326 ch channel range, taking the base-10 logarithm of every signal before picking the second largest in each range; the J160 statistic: 1.84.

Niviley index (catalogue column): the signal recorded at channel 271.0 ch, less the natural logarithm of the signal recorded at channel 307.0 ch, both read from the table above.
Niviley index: 19.7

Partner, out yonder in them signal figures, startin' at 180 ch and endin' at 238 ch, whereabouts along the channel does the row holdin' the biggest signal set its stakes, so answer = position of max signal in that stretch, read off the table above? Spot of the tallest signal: 219.0 ch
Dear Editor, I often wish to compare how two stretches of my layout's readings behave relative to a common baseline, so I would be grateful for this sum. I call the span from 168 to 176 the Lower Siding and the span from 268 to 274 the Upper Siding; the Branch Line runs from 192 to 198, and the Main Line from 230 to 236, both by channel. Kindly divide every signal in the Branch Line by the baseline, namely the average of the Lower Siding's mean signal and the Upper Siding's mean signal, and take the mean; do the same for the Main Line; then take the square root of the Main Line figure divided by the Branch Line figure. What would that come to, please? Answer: 1.01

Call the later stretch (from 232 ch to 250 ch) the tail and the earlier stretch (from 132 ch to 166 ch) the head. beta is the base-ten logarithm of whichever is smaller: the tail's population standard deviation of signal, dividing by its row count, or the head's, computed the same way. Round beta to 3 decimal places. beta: -0.110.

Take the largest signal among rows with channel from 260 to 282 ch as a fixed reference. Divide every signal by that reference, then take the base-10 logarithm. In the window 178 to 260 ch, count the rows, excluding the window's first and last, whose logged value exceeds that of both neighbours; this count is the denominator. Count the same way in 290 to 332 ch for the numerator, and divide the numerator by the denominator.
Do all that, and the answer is 0.60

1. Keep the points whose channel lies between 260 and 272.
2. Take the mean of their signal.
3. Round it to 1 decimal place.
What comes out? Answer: 23.2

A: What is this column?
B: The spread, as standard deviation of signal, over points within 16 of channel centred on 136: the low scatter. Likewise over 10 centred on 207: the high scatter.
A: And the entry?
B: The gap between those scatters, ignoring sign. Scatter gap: 0.32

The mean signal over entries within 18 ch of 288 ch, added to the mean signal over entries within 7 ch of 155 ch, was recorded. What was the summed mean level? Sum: 44.9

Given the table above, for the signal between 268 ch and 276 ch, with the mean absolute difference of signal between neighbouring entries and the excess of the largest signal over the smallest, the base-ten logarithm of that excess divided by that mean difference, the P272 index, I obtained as 0.19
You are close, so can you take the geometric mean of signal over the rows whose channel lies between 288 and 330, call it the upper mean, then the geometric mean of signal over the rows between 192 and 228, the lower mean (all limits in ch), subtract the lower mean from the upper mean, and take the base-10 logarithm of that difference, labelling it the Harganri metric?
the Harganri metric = -0.1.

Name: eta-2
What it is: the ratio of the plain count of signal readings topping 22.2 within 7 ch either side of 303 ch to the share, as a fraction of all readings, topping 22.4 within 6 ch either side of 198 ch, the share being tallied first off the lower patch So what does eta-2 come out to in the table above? 21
